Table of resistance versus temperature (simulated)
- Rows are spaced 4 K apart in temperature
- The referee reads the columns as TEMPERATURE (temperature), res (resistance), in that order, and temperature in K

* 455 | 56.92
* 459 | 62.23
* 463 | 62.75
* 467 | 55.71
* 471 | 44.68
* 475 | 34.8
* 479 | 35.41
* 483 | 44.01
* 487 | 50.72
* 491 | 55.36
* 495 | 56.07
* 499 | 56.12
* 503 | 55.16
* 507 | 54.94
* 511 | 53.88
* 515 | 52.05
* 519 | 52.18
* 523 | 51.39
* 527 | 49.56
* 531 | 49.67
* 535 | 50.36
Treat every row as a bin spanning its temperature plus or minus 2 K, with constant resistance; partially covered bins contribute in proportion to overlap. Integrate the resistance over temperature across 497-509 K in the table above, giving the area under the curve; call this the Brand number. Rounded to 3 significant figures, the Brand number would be 665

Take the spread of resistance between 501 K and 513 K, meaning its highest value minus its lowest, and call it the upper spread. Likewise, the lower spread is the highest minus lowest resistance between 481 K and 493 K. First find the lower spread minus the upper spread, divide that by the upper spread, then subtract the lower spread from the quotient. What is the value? -3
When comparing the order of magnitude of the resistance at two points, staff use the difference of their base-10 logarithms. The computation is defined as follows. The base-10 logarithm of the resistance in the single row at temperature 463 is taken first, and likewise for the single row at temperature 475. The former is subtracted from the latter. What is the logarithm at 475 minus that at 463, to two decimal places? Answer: -0.26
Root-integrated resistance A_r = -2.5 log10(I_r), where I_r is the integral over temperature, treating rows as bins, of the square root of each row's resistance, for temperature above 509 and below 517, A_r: -4.413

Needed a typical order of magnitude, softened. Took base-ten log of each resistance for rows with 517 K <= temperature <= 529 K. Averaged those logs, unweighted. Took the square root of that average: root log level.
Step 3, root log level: 1.31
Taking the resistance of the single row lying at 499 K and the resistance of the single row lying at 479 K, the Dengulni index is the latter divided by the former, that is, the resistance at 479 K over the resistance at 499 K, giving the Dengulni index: 0.63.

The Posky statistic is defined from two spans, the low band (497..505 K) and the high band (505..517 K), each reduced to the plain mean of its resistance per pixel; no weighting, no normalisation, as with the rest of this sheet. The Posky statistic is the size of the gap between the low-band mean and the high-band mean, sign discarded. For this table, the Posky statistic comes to 2.0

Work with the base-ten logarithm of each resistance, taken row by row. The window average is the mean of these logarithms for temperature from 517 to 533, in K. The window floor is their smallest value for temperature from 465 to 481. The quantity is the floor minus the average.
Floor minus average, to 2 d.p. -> -0.16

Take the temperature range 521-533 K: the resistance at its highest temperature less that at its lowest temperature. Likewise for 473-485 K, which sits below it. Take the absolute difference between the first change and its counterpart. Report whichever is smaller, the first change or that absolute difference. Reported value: -1.72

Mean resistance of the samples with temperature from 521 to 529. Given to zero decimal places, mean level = 50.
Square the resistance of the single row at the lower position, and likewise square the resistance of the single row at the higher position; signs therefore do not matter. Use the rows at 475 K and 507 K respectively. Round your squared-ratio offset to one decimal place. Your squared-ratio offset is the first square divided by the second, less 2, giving -1.6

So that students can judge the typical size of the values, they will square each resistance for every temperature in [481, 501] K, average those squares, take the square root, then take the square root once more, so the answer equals 7.26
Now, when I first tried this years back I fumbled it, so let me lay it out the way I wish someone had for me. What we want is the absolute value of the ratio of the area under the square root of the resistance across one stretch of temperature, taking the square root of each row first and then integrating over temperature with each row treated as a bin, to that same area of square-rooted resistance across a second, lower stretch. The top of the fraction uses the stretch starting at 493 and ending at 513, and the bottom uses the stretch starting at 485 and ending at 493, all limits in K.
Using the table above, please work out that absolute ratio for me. 2.6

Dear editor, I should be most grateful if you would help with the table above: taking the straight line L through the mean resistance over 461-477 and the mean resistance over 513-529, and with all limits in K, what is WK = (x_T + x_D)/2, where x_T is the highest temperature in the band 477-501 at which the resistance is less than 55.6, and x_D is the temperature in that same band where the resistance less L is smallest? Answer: 485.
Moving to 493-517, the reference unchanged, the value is 515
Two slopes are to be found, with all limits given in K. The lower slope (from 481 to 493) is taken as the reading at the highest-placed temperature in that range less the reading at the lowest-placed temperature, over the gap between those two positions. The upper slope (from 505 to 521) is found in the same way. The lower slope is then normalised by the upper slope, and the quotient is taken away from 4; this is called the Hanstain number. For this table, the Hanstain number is 10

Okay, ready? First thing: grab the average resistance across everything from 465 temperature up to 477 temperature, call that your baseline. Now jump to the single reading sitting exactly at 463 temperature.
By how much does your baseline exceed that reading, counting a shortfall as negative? -18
